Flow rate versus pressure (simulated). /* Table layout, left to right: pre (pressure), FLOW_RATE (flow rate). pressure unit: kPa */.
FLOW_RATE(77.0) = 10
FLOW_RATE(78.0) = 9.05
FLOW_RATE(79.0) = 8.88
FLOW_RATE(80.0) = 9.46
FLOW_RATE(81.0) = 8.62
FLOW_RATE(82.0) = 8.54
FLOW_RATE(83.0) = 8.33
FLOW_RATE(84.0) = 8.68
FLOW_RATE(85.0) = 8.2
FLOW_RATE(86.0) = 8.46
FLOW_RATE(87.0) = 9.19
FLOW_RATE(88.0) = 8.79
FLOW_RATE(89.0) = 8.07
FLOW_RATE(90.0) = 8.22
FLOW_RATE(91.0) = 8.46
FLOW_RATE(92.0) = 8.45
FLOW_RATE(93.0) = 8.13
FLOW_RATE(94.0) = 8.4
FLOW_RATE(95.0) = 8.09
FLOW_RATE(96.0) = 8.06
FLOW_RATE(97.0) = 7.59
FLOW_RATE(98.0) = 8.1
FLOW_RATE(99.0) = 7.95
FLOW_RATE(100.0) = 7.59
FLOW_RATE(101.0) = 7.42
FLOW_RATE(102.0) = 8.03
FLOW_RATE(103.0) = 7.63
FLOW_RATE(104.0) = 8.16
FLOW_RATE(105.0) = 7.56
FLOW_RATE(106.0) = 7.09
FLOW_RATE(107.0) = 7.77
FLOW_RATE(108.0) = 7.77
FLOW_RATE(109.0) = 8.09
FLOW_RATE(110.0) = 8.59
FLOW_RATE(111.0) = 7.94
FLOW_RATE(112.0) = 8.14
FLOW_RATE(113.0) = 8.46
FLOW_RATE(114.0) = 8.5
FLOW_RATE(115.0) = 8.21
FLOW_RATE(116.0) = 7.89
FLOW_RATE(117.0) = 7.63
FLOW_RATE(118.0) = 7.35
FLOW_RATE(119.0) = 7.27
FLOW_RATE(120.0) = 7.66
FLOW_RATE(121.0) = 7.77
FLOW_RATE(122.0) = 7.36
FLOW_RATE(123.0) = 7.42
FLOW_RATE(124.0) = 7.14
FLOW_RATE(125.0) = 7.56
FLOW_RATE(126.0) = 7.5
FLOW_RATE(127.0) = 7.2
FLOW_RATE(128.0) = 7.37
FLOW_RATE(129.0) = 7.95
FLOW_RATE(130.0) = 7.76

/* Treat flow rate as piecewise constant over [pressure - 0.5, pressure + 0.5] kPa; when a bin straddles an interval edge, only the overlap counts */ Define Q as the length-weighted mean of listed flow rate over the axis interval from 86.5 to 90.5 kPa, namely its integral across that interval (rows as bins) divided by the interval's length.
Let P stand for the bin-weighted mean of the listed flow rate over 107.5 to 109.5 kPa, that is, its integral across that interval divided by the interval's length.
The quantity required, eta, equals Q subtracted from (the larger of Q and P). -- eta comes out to 0.0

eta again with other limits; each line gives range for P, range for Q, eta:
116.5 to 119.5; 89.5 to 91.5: 0.0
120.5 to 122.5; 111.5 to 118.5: 0.0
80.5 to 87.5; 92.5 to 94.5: 0.3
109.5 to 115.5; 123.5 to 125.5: 1.0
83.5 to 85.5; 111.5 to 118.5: 0.4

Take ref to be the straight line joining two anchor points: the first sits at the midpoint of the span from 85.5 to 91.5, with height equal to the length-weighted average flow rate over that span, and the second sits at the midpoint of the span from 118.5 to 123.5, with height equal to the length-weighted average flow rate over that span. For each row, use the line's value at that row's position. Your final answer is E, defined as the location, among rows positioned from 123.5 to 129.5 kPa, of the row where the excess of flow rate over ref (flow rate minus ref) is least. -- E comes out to 124.0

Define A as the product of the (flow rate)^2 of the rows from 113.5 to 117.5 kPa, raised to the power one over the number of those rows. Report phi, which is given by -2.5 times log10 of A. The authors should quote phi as -4.53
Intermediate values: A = 65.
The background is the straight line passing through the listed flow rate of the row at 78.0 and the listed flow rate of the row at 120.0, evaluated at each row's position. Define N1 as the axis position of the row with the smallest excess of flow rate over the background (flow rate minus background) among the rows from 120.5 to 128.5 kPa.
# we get 124.0 kPa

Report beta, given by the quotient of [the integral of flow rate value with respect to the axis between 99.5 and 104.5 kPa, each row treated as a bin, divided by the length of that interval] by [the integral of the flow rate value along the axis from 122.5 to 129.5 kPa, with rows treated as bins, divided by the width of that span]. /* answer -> 1.04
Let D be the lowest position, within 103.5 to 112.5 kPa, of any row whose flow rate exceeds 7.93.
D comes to 104.0 kPa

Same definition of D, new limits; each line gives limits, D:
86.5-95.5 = 87.0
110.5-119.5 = 111.0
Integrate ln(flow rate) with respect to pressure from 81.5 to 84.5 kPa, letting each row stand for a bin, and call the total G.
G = 6.43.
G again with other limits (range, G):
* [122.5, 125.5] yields 5.99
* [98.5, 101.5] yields 6.10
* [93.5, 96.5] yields 6.31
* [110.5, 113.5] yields 6.30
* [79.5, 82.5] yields 6.55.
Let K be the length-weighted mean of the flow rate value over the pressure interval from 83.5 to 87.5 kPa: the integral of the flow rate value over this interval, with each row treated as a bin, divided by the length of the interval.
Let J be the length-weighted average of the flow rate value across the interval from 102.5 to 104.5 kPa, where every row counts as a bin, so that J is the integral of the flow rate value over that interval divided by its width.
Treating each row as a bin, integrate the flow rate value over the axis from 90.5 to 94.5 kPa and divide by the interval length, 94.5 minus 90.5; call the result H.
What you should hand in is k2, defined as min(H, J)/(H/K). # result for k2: 8.2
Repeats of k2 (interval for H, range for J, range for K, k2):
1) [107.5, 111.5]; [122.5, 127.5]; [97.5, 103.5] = 7.1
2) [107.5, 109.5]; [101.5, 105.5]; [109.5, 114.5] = 8.2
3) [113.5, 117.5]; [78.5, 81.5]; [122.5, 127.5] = 7.4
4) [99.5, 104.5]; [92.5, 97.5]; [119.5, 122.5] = 7.6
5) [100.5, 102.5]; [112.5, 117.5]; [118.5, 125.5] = 7.5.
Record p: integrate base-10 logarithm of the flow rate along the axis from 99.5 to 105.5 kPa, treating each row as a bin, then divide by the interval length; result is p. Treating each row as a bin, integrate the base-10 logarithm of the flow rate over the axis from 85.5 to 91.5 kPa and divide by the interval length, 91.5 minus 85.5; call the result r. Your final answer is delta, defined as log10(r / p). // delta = 0.020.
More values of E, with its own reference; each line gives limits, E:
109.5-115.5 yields 111.0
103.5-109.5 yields 106.0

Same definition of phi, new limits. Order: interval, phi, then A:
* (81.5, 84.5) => -4.65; 73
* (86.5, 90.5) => -4.66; 73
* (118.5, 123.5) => -4.37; 56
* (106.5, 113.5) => -4.54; 66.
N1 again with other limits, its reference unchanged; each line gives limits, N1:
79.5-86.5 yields 85.0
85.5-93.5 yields 89.0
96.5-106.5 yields 106.0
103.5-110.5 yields 106.0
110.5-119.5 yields 119.0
